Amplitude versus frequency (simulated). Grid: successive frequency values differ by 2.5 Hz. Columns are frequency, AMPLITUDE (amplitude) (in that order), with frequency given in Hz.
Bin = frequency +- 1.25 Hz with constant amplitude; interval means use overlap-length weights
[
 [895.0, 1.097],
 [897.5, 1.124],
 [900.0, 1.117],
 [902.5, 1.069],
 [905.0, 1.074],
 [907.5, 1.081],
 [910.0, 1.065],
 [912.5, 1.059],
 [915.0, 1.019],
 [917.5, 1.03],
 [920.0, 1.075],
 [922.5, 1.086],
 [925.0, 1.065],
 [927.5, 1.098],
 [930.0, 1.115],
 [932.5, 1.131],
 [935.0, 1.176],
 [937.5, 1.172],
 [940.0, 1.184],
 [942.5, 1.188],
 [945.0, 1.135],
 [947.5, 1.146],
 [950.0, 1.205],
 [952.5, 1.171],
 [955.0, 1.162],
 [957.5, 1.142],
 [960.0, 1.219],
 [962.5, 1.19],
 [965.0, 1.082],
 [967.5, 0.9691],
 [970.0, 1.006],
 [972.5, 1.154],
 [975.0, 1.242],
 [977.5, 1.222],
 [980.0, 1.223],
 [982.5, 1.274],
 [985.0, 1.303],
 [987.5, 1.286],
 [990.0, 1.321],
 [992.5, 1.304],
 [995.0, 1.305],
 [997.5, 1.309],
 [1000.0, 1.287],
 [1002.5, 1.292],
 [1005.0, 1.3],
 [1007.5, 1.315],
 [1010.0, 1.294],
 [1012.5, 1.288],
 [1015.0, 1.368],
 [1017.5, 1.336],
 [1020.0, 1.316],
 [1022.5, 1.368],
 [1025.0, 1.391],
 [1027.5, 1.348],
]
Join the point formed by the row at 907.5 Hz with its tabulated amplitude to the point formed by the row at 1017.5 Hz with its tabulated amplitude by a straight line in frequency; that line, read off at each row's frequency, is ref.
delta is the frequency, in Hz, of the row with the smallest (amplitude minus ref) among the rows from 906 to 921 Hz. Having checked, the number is 915.0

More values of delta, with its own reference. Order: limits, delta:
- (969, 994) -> 970.0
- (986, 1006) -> 1002.5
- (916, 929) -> 917.5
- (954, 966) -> 965.0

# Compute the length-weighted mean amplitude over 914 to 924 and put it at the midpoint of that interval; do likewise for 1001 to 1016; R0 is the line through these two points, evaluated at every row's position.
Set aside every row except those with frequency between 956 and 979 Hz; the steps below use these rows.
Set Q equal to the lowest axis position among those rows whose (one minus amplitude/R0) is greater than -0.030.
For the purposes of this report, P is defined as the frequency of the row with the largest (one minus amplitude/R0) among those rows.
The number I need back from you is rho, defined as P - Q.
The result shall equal 10 Hz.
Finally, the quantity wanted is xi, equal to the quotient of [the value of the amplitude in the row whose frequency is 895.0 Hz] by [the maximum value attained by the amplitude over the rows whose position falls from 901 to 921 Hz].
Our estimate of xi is 1.01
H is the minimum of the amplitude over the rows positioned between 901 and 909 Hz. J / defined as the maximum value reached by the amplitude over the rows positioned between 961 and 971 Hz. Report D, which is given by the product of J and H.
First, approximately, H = 1.069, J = 1.19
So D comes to 1.27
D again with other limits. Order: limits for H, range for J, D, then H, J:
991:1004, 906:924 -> 1.40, 1.287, 1.086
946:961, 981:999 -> 1.51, 1.142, 1.321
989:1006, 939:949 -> 1.53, 1.287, 1.188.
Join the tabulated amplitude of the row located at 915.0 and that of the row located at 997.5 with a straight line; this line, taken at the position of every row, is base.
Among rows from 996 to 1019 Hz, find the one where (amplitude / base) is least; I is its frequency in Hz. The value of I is 1012.5 Hz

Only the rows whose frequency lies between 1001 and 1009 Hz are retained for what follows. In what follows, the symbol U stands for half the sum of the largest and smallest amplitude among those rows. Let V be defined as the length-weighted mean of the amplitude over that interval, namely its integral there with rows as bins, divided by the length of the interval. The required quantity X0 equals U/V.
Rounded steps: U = 1.30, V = 1.30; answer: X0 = 1.001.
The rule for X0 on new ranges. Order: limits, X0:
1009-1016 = 1.009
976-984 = 1.005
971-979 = 0.998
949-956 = 1.004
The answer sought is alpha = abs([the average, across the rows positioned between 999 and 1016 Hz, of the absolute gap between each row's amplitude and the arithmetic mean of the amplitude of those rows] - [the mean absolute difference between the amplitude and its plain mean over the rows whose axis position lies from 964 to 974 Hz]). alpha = 0.045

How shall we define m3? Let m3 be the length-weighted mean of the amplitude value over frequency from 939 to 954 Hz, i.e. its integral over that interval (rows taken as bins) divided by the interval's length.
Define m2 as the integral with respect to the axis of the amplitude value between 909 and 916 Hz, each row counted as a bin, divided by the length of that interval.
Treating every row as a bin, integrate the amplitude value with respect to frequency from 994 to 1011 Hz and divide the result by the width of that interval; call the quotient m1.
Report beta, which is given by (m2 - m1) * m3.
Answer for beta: -0.30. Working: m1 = 1.30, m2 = 1.05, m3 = 1.17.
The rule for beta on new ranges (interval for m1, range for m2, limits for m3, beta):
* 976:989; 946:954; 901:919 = -0.10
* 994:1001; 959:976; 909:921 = -0.19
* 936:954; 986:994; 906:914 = 0.14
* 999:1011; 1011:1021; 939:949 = 0.03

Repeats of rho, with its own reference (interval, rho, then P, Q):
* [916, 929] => 0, 917.5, 917.5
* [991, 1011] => 15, 1010.0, 995.0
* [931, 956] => 10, 955.0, 945.0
